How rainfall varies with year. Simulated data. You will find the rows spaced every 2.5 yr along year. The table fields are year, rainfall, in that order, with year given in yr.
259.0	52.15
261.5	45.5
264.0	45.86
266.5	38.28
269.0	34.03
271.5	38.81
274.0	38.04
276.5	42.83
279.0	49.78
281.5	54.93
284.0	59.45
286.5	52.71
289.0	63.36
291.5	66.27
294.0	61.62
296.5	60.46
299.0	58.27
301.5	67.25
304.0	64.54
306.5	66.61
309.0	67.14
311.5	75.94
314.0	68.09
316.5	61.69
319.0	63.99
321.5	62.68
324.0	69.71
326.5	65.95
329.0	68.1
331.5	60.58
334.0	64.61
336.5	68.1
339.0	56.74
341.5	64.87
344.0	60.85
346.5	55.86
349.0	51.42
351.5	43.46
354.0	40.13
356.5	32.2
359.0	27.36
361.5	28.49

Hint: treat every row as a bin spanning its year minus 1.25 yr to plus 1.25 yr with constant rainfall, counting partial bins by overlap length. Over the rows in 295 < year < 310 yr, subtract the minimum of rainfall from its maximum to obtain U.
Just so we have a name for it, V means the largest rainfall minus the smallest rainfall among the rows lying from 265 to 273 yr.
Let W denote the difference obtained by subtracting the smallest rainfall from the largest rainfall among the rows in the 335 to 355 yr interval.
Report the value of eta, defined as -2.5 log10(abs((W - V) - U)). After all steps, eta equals -2.9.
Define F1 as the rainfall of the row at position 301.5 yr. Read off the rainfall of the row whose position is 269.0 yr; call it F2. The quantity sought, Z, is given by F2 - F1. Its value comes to -33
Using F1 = 67.25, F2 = 34.03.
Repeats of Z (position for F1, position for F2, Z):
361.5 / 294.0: 33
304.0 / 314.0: 4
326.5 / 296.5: -5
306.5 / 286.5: -14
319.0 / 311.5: 12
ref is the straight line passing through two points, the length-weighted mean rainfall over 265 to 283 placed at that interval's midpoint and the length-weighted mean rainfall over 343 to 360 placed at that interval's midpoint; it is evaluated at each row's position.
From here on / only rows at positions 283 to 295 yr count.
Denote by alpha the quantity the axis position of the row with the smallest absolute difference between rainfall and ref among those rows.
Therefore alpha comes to 286.5 yr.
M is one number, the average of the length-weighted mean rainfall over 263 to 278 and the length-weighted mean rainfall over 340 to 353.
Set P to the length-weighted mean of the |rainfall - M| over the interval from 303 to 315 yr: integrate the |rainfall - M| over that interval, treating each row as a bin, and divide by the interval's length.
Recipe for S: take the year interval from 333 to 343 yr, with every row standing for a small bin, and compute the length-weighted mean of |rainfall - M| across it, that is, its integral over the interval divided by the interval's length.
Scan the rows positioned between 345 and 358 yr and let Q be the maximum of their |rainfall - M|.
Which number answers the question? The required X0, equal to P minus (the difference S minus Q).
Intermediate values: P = 21.2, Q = 15.2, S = 16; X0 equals 20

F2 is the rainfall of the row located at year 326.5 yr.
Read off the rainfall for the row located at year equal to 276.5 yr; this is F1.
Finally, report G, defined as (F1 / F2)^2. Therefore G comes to 0.42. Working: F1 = 42.83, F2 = 65.95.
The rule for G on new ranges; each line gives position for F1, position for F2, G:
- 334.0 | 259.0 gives 1.53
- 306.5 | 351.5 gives 2.35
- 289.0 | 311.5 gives 0.70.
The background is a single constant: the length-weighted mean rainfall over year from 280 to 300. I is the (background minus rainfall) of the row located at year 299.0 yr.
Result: 1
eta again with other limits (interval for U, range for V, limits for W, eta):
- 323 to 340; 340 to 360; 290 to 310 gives -4.0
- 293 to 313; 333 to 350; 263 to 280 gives -3.2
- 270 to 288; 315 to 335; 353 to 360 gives -3.1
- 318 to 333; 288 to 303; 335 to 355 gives -2.5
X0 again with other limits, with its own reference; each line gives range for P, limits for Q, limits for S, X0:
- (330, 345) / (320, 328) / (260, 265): 36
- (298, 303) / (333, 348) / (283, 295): 23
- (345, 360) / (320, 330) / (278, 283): 27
